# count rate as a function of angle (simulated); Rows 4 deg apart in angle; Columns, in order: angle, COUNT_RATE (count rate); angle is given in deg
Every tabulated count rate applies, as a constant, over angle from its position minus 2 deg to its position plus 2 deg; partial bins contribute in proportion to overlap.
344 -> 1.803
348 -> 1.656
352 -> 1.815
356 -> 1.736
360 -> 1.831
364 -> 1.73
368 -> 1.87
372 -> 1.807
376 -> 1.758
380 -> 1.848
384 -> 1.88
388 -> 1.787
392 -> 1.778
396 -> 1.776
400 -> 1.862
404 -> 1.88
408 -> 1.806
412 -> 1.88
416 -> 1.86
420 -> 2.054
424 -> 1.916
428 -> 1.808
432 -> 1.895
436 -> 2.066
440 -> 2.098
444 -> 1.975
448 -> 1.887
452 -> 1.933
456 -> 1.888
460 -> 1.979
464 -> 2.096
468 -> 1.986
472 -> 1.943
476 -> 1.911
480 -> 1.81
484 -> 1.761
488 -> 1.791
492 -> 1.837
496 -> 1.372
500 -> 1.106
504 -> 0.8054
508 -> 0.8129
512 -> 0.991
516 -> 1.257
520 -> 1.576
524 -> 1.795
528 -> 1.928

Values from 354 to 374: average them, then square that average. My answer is 3.2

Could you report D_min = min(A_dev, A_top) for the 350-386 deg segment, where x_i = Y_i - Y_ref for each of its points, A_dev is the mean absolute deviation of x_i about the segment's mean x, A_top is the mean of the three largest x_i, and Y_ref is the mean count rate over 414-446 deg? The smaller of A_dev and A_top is -0.09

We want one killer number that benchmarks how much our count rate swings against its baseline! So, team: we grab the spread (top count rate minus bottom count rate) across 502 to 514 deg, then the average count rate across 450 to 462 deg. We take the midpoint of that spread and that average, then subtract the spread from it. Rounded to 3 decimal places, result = 0.874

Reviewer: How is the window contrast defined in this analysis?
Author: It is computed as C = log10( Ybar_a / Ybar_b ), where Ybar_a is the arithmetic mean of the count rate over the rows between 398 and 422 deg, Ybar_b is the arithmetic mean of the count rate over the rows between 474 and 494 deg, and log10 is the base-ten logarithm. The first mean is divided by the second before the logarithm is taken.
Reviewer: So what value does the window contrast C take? 0.02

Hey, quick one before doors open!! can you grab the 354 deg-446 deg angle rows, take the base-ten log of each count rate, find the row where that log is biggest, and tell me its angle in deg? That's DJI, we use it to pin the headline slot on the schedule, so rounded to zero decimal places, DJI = 440 deg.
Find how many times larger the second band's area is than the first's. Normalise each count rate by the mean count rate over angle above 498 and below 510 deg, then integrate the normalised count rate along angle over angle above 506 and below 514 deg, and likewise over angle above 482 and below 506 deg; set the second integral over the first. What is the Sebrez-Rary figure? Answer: 4.8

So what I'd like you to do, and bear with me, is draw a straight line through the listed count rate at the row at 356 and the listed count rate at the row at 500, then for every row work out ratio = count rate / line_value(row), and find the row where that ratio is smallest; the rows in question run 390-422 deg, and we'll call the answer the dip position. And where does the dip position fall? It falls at 392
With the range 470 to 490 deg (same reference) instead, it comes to 484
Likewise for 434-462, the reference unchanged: 448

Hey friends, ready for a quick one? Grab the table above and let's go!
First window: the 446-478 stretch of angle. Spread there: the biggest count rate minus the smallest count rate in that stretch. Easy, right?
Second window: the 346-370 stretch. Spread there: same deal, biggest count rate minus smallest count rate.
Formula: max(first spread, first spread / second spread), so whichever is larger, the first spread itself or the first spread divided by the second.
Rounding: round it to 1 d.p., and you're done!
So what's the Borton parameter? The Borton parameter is 1.0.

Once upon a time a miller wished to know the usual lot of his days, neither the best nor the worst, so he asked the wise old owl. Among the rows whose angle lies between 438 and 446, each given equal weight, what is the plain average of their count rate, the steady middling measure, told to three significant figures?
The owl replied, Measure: 2.04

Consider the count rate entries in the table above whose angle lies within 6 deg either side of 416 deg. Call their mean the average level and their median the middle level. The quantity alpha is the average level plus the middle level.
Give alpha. 3.8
